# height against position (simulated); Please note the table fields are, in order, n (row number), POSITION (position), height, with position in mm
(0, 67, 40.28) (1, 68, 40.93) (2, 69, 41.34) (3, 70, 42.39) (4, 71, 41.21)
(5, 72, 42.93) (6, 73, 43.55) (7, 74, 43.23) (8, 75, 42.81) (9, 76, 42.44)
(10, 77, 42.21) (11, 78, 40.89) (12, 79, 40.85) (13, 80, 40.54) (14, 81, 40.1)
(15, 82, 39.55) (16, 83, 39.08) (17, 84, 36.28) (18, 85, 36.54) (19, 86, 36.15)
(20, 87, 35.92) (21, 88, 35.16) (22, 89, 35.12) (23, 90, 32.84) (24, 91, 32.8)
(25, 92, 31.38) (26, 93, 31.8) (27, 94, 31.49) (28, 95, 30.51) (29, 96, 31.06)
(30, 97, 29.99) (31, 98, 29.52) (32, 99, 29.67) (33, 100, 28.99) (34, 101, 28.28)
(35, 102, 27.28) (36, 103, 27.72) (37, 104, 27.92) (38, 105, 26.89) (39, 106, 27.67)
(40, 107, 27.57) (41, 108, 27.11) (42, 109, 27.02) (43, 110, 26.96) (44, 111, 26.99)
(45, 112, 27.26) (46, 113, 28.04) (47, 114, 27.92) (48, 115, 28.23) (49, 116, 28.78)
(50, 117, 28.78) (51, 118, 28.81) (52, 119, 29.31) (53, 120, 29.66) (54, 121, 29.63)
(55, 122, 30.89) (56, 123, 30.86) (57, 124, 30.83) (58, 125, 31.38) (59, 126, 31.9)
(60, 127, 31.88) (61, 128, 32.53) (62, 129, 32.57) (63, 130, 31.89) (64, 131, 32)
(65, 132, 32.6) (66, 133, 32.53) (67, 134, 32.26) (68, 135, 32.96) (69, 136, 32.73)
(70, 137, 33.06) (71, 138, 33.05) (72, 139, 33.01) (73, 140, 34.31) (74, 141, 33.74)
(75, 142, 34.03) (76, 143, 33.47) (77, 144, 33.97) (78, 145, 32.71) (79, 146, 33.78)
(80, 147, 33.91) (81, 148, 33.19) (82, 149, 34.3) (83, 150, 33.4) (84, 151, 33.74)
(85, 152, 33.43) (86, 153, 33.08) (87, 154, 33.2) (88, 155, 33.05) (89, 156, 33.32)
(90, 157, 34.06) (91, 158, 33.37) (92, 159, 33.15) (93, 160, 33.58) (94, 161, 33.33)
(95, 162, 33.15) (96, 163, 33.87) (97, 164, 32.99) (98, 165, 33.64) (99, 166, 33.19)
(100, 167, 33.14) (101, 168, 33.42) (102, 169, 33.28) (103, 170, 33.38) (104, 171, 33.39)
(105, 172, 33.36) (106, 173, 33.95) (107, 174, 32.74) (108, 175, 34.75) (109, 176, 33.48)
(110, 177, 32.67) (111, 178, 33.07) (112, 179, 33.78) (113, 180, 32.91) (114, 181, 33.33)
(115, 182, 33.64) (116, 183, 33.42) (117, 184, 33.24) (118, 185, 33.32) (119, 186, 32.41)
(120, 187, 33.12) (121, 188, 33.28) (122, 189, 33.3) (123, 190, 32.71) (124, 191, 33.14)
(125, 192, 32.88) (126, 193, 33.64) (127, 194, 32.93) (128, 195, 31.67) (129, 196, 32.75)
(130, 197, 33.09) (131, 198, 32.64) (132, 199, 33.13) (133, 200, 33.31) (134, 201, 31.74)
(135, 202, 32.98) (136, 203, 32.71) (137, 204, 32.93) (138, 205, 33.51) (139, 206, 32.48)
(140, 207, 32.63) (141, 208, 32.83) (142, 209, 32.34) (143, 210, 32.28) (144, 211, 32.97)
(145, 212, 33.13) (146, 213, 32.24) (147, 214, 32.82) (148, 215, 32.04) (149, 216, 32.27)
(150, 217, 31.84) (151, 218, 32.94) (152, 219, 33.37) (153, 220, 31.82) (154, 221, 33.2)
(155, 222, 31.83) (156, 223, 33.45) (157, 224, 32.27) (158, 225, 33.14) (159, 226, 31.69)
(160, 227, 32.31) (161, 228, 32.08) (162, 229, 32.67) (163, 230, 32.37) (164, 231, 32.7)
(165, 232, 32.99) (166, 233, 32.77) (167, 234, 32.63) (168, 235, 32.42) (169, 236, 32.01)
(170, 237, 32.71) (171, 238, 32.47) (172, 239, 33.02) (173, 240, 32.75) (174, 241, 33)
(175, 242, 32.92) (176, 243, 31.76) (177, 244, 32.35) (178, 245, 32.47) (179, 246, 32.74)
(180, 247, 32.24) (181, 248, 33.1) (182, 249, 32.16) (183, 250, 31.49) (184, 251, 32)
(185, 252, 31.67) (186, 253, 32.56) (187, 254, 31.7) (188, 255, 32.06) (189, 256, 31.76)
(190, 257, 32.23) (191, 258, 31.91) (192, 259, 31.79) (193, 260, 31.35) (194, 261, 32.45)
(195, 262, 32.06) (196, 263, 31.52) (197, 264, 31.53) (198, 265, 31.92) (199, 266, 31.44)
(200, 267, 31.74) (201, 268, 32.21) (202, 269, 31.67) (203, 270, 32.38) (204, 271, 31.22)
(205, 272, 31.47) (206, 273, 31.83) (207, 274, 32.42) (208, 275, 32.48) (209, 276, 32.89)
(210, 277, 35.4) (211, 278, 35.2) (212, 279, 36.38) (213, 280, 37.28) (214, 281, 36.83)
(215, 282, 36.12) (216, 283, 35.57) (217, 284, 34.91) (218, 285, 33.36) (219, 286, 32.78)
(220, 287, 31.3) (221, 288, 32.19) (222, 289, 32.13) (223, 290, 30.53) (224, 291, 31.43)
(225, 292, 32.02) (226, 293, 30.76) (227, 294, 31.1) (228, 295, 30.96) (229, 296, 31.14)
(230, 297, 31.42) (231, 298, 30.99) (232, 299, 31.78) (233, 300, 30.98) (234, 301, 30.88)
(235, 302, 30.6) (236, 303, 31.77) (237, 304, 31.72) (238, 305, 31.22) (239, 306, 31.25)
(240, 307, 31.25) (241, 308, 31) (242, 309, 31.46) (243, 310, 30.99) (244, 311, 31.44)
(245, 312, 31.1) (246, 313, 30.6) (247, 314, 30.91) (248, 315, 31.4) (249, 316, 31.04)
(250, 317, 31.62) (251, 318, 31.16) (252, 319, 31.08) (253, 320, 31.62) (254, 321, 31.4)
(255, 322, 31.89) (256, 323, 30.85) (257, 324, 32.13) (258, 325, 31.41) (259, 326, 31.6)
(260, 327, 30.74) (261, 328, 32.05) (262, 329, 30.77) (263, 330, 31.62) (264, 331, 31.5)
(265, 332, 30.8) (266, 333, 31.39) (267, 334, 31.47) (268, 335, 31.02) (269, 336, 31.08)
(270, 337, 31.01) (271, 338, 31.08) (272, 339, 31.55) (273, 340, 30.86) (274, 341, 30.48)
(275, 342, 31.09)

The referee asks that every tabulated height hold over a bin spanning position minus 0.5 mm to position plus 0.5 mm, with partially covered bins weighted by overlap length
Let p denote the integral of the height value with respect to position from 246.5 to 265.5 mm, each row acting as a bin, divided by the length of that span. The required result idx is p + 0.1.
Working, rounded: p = 32.0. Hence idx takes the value 32.1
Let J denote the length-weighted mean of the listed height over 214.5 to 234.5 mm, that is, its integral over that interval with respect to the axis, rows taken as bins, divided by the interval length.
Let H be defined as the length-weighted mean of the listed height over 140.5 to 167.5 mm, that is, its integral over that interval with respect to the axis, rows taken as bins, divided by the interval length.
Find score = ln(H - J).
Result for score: -0.05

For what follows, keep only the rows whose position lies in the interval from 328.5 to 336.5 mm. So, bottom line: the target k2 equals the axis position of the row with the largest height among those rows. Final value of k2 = 330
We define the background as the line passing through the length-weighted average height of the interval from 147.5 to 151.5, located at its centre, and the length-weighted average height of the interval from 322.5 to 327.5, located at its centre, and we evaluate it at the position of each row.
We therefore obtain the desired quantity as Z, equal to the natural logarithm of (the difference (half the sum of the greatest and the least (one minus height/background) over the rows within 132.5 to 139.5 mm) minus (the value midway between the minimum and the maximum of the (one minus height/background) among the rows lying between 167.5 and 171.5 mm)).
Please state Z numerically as -3.4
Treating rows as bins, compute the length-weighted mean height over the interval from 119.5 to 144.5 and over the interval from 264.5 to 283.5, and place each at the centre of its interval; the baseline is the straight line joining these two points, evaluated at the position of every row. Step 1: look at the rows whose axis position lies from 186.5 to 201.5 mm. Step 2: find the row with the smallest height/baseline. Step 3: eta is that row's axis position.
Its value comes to 195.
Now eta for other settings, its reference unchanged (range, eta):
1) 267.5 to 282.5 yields 271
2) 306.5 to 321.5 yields 313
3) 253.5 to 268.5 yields 260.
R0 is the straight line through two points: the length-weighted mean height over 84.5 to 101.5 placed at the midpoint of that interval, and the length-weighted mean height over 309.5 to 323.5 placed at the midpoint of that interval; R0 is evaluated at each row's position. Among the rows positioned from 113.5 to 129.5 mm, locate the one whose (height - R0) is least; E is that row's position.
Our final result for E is 114 mm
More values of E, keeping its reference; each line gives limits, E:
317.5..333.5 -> 327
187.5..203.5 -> 195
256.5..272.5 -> 271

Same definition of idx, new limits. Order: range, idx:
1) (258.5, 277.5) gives 32.2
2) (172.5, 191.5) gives 33.4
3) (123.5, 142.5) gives 32.7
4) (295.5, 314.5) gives 31.3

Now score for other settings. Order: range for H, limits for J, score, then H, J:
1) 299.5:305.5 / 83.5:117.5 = 0.03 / 31.2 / 30.2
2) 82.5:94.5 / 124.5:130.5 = 0.92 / 34.5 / 32.0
